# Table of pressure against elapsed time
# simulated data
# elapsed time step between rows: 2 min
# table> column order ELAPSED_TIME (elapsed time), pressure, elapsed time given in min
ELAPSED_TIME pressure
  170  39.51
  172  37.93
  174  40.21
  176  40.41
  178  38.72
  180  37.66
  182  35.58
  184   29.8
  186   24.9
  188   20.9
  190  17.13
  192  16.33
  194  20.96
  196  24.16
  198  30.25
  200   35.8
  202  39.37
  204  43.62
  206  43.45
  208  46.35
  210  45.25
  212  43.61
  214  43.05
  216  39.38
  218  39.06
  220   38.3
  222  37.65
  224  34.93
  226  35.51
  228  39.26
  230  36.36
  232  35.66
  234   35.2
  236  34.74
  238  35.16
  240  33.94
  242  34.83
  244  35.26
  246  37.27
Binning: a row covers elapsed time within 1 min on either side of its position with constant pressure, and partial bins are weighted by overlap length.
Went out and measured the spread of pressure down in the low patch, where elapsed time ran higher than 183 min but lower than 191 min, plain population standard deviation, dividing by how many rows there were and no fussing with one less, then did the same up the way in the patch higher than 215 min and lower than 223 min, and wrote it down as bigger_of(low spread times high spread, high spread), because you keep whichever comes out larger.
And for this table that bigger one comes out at 3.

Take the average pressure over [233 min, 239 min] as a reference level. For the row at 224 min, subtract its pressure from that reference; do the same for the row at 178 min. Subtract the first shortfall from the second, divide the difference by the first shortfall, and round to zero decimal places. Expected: -37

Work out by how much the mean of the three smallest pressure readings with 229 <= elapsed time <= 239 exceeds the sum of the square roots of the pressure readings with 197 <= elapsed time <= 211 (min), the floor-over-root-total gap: -9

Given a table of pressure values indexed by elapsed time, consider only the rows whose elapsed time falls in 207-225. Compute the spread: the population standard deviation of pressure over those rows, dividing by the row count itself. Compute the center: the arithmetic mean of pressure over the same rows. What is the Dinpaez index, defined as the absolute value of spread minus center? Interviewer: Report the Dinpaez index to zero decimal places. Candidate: 37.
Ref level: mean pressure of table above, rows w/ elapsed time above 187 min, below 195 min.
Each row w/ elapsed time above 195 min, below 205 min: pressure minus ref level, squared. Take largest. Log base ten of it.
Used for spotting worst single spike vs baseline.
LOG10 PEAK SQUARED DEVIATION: 2.79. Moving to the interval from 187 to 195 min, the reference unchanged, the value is 0.80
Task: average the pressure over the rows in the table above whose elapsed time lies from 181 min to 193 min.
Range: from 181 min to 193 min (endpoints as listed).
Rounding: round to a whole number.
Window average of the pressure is 24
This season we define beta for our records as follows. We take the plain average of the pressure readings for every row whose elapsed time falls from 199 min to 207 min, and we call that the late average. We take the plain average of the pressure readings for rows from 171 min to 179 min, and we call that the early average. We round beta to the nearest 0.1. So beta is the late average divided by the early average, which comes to 1.0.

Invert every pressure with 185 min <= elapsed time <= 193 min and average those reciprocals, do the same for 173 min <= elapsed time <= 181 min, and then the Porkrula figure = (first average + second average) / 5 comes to 0.0155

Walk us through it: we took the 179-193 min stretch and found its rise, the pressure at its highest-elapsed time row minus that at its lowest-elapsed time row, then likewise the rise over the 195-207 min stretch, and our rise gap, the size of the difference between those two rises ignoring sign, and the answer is 41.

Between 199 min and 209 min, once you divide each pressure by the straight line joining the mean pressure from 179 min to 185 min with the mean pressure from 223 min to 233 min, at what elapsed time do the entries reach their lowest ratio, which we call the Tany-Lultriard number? 200 min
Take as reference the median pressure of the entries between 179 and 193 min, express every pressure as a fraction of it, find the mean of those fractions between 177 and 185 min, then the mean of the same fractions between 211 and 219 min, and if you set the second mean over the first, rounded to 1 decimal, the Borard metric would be 1.2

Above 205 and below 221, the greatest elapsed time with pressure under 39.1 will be 220 min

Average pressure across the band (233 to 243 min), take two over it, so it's 0.058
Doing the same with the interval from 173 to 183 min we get 0.052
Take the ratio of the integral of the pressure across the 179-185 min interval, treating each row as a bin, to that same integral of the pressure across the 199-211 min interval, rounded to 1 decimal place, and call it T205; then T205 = 0.4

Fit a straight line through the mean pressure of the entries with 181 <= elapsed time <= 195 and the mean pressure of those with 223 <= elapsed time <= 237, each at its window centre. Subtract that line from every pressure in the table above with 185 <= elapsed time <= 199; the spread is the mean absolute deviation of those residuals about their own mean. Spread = 3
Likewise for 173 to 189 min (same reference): 7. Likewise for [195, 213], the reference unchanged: 5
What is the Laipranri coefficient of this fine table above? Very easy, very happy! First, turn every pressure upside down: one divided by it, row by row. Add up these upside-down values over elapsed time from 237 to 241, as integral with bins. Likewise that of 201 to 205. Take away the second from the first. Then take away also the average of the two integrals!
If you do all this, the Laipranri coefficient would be -0.087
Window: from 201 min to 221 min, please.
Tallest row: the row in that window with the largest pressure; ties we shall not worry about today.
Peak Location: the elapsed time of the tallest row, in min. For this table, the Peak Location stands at 208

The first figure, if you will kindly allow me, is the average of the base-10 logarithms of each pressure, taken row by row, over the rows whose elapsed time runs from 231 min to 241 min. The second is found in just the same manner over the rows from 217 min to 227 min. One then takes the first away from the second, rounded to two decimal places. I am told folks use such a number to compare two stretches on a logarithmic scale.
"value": 0.03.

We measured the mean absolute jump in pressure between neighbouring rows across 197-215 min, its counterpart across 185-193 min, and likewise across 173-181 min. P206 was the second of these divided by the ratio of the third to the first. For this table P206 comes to 7.2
